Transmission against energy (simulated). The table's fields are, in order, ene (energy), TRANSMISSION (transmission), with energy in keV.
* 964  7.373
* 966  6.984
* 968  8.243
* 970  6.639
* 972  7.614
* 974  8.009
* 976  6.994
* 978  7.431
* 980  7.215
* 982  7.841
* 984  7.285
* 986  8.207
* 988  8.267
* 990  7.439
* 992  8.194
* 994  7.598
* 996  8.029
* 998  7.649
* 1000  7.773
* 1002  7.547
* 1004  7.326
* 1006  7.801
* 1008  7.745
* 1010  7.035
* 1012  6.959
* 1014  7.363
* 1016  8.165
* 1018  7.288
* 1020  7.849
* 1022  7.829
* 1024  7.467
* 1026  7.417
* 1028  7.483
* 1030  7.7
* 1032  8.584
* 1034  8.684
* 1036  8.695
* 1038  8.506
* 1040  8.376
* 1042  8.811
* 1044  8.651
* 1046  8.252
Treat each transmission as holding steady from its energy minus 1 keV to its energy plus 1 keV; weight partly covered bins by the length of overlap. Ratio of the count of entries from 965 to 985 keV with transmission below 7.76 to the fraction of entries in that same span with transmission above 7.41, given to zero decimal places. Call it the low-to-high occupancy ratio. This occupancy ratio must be 14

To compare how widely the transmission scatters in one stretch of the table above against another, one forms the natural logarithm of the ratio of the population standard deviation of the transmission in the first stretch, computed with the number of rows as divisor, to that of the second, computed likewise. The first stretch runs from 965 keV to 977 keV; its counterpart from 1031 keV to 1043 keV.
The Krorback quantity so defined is 1.4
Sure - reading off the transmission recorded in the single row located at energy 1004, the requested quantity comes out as 7.326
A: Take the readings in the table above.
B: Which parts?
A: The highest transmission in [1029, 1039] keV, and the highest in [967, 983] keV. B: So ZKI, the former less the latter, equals 0.45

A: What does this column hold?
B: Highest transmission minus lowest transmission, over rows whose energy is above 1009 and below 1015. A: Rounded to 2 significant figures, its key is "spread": 0.40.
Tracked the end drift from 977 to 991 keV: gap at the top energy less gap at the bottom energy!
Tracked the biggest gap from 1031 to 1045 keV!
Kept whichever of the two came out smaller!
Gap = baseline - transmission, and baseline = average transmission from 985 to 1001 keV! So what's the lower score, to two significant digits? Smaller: -0.48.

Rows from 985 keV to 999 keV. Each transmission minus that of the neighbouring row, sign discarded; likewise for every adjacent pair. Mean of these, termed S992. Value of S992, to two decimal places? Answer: 0.51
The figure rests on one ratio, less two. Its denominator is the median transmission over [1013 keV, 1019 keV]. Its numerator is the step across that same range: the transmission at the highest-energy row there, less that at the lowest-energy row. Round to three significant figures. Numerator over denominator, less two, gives -2.01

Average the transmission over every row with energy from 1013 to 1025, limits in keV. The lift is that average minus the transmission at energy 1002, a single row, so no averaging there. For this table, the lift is 0.1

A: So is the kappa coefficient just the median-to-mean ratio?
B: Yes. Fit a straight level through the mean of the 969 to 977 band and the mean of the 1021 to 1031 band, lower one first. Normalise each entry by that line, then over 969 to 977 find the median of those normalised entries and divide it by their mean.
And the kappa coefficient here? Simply 1.00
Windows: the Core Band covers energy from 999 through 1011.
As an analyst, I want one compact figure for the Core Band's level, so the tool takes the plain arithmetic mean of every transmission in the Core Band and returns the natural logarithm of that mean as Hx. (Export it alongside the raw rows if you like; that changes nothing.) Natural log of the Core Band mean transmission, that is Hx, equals 2.02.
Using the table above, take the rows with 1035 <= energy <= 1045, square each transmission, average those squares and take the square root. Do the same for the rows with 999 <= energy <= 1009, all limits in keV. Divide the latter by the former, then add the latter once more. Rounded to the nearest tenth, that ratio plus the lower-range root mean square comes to 8.5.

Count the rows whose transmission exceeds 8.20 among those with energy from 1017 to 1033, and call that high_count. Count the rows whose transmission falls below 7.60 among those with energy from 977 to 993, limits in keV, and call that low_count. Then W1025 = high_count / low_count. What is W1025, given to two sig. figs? 0.25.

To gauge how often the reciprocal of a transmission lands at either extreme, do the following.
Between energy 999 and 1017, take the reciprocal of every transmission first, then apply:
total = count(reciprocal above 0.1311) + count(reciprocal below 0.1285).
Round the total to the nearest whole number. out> 7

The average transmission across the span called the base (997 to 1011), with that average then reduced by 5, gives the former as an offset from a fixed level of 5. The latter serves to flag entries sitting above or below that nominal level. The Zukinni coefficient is 2.55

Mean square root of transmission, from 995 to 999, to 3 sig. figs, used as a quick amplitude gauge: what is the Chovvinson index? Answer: 2.80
